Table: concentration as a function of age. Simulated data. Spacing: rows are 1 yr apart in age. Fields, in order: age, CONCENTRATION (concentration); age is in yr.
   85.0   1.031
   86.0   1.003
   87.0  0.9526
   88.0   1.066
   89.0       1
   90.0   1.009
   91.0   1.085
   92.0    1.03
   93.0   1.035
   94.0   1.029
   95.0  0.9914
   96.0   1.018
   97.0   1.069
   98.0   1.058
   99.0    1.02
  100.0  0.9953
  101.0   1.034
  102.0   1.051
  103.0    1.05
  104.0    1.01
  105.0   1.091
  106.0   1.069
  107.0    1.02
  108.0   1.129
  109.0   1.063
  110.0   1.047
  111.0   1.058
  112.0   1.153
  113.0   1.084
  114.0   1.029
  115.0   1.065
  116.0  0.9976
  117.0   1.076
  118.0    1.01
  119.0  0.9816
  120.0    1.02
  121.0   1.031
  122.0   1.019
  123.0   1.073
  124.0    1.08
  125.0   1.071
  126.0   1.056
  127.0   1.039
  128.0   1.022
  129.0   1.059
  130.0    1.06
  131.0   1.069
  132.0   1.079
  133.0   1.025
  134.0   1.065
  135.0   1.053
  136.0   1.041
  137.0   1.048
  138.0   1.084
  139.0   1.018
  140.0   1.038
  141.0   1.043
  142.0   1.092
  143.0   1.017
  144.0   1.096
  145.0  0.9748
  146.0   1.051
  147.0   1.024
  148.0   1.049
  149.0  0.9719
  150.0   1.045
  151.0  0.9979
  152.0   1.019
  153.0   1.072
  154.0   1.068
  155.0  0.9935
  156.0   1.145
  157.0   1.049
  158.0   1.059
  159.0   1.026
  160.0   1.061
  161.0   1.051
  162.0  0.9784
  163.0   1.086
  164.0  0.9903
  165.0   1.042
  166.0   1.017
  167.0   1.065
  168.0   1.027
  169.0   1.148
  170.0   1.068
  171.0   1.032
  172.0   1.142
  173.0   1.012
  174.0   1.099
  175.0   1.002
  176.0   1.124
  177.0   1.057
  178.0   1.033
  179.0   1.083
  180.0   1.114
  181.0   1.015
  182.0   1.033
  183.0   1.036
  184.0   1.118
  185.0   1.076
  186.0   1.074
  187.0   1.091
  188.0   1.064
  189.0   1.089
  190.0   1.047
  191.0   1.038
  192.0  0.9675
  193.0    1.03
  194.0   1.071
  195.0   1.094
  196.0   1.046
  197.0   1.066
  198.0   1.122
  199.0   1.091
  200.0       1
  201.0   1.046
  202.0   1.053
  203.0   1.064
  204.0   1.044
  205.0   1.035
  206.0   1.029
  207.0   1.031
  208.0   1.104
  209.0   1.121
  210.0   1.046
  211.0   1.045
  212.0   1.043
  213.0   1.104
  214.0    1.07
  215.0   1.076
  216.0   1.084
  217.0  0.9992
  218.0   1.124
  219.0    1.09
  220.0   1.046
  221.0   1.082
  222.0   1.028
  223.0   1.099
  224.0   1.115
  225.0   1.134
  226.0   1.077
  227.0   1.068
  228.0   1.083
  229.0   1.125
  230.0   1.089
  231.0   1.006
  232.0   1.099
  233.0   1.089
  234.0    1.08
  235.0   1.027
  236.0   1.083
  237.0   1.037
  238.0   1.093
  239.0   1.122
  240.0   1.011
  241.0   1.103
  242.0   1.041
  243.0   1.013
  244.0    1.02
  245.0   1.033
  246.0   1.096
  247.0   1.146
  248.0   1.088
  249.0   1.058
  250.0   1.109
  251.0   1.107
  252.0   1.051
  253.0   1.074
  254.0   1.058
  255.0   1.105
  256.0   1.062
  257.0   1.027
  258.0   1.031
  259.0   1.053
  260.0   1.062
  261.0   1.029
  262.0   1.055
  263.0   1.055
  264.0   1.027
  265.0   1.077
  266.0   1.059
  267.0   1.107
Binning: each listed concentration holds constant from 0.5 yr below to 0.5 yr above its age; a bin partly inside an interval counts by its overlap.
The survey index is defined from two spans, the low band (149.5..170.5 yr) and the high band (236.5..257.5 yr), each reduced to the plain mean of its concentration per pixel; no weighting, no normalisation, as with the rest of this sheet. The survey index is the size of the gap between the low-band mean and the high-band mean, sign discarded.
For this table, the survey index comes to 0.021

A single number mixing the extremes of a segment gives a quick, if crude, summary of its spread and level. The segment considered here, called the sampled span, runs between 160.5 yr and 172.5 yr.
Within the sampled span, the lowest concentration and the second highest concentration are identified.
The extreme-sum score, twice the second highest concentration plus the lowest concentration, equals 3.26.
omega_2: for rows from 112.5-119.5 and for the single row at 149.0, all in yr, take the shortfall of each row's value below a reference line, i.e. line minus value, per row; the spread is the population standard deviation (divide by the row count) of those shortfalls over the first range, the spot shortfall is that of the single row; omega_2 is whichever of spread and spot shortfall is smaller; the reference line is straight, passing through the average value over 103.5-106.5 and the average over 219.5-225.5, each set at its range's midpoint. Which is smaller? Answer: 0.04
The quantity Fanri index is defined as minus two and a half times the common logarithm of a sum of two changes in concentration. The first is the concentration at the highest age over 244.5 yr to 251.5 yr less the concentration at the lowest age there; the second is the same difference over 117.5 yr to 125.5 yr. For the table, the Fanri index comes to 2.2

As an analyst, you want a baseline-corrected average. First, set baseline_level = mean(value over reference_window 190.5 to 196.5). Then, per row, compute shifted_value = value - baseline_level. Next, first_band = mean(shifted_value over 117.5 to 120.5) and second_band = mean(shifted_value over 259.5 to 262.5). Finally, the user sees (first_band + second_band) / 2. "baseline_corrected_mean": -0.015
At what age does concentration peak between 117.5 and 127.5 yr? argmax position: 124.0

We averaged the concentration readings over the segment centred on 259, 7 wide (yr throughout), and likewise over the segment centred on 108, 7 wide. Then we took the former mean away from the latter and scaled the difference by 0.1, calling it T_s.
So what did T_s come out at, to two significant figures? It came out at 0.0023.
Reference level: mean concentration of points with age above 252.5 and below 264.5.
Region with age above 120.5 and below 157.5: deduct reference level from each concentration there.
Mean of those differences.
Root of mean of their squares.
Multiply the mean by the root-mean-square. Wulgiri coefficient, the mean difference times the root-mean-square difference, -0.0002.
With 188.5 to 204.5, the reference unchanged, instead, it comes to 0.0000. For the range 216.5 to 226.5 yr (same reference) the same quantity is 0.0013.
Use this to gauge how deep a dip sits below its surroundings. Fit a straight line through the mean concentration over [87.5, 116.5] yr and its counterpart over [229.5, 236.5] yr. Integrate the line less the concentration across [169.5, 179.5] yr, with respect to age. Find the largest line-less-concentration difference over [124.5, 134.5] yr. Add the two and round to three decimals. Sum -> -0.040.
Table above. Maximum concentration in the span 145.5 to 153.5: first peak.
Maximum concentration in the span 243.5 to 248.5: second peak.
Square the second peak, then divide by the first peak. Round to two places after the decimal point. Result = 1.23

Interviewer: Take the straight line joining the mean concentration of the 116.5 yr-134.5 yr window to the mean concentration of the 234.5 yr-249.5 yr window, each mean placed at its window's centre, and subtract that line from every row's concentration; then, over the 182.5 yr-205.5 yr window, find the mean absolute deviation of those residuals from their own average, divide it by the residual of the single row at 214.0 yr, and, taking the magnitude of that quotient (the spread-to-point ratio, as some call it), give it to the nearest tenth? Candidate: 2.8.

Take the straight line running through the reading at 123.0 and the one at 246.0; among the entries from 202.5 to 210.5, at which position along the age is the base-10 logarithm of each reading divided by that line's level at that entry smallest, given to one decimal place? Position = 206.0 yr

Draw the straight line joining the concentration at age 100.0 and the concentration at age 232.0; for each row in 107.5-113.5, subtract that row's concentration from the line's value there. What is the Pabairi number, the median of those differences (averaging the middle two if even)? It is -0.07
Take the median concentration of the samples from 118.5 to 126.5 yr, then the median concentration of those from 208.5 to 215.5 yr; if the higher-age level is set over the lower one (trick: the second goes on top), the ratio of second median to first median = 1.03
